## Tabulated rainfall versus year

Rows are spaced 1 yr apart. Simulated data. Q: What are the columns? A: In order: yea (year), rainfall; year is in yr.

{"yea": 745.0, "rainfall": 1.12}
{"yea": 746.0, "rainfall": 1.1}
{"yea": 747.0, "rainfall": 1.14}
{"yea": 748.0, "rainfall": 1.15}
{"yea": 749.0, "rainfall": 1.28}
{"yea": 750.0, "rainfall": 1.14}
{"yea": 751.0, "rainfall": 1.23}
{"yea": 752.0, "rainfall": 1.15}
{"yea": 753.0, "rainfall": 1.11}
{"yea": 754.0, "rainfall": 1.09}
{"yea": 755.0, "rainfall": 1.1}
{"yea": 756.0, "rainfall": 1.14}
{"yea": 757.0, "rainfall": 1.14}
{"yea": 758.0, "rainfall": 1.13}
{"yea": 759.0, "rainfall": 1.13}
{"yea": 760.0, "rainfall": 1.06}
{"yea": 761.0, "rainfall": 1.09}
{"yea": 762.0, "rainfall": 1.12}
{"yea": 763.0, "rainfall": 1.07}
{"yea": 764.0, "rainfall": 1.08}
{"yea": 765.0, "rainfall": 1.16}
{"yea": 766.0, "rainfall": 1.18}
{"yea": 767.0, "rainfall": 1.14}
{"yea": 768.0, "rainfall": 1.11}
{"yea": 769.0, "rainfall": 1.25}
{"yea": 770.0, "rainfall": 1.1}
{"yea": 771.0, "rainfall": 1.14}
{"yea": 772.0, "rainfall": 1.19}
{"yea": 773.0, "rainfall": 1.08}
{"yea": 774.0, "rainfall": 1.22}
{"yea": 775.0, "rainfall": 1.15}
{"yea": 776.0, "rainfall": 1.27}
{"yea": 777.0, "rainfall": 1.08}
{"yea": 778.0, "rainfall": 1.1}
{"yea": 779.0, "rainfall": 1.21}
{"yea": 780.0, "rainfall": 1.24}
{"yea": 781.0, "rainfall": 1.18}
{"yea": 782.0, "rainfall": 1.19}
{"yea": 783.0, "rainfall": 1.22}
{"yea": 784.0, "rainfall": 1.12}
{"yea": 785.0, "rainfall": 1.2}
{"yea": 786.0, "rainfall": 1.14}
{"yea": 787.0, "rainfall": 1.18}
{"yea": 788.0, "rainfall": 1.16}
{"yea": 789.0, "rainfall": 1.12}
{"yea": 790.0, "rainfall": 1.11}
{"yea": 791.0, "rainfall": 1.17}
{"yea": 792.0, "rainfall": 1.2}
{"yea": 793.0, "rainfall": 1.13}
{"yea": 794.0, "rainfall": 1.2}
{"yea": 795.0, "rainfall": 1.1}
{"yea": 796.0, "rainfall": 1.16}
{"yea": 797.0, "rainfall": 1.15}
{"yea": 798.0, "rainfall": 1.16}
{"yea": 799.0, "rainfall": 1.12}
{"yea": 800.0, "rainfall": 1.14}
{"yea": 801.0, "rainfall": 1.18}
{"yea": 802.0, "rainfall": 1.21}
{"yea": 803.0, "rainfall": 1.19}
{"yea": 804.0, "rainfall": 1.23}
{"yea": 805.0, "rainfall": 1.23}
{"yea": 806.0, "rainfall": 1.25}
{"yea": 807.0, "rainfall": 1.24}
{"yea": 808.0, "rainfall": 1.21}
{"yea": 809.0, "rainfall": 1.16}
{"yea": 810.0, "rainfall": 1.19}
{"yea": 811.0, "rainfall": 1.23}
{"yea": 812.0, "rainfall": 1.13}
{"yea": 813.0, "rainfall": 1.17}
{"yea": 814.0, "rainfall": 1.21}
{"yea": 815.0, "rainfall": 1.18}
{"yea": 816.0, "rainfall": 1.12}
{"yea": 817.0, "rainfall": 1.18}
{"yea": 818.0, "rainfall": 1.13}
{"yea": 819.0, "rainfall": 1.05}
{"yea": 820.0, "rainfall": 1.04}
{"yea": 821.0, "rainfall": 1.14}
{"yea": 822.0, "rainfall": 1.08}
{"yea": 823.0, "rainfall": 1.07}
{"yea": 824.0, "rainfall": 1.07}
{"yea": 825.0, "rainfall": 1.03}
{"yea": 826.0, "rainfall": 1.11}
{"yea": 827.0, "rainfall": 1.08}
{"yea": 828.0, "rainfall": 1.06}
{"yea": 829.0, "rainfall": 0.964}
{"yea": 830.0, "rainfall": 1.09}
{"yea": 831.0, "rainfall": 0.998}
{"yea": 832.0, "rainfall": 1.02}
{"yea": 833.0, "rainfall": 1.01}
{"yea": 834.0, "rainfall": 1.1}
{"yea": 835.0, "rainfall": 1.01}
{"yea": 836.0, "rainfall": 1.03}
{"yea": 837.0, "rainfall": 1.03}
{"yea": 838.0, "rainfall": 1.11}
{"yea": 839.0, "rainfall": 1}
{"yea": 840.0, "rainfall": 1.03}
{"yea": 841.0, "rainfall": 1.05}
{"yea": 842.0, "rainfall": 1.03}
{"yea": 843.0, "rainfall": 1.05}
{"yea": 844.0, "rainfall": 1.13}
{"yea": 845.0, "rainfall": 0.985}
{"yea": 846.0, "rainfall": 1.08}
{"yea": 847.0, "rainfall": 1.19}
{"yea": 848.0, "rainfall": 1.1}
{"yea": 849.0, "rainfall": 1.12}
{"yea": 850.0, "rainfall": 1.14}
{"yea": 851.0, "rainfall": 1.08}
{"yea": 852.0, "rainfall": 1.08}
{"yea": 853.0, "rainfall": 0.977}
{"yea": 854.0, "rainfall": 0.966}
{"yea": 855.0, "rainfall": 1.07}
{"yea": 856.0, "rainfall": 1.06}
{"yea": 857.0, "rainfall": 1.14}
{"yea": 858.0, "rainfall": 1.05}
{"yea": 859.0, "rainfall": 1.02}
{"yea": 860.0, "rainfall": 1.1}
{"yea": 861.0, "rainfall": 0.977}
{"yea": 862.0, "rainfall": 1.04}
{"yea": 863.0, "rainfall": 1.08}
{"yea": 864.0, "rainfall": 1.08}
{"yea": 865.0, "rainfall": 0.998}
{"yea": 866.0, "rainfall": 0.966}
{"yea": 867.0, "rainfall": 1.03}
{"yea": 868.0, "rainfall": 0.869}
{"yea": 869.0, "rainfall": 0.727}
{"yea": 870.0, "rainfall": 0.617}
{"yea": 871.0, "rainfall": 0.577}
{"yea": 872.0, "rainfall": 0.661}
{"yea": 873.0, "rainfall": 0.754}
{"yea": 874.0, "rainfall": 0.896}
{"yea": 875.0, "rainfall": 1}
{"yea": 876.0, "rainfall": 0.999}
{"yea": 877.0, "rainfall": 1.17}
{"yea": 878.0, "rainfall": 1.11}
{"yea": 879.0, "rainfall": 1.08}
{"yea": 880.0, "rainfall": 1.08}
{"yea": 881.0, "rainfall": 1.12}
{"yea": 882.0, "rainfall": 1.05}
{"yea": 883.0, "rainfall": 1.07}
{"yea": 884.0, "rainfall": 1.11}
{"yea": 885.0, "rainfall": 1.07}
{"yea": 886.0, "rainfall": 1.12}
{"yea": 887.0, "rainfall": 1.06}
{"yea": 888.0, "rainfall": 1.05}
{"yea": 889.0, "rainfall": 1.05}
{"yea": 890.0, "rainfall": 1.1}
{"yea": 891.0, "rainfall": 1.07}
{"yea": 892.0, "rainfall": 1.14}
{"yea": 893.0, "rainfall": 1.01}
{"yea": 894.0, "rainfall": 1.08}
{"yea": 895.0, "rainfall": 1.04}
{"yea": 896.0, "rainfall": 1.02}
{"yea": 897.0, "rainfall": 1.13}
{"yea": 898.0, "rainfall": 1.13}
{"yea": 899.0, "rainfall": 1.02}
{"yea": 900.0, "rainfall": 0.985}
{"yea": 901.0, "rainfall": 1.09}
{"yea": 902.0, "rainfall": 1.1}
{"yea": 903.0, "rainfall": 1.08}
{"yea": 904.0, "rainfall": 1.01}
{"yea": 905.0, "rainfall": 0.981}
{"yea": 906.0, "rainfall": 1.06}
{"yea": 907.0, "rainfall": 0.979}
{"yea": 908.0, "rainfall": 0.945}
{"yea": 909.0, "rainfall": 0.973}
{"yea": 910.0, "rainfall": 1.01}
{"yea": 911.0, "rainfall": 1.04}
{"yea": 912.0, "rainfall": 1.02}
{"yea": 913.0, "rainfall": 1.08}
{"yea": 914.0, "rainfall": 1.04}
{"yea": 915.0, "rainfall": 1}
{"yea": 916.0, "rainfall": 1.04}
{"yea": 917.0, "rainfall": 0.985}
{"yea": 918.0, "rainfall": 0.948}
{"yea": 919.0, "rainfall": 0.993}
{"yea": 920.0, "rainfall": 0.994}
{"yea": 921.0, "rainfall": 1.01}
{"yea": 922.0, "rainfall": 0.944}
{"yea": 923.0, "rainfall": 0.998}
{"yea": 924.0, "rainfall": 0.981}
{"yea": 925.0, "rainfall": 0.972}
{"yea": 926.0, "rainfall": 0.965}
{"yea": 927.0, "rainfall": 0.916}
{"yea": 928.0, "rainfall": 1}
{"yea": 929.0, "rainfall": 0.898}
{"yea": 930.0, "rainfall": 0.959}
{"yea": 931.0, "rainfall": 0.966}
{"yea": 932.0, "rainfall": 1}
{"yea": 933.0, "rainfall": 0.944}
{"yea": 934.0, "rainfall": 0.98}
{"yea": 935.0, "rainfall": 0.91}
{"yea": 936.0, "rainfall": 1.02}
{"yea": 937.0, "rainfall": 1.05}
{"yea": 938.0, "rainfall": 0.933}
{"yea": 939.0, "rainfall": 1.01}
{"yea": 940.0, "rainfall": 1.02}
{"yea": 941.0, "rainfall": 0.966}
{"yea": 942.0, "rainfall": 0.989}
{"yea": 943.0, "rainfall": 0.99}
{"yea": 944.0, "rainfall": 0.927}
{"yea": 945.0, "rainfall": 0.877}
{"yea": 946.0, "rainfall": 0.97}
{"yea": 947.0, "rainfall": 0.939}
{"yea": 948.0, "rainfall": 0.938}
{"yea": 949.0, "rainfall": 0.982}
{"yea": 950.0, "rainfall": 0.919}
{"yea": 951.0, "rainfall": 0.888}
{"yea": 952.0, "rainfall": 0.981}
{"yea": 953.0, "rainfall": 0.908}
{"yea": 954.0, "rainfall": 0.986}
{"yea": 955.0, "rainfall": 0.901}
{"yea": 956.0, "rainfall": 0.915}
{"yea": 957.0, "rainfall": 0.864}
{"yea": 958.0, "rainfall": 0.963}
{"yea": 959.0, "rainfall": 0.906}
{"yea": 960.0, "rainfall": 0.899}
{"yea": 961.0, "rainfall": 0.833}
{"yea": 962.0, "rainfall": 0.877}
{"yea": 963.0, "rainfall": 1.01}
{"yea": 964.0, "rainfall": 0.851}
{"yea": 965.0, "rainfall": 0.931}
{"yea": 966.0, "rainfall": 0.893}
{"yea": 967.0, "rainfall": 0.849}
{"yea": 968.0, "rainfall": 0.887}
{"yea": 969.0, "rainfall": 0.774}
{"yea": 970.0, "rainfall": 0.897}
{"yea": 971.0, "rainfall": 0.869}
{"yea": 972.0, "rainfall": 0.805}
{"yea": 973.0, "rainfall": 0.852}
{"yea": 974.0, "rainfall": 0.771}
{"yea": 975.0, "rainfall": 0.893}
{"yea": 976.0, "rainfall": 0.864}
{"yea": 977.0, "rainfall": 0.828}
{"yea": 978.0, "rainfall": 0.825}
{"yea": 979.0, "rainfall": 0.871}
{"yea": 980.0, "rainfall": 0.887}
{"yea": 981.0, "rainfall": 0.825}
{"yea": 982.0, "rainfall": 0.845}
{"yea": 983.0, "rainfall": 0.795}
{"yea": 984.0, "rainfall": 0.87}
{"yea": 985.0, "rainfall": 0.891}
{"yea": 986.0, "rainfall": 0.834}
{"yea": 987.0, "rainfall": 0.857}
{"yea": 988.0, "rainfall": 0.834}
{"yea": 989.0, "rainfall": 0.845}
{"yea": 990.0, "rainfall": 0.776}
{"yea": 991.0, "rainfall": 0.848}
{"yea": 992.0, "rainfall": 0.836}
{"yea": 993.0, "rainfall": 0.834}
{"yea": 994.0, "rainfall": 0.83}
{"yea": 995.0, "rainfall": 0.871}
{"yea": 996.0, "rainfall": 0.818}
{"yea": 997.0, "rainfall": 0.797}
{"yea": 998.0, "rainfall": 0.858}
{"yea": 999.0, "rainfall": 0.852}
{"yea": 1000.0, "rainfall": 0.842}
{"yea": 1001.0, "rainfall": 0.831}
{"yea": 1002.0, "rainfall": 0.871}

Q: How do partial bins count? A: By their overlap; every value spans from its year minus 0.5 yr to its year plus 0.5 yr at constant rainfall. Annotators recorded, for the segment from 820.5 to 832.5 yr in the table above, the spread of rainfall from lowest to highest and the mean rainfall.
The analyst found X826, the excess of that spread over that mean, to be -0.88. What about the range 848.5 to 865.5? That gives -0.88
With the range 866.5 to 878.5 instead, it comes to -0.27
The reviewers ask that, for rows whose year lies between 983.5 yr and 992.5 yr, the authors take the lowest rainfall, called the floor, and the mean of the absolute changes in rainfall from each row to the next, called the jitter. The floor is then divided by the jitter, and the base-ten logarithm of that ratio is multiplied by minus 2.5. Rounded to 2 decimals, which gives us -3.33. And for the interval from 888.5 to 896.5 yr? -3.09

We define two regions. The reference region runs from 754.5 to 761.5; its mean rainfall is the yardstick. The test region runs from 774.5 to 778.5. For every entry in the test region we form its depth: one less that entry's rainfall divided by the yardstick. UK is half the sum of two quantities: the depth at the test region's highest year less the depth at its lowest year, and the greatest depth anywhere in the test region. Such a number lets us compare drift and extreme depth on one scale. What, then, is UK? 0.037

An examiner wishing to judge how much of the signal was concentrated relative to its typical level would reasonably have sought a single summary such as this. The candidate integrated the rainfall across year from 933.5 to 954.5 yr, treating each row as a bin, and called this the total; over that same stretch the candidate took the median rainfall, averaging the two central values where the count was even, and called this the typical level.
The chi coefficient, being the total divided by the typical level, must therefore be 21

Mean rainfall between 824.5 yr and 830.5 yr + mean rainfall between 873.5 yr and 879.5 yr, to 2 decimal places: 2.10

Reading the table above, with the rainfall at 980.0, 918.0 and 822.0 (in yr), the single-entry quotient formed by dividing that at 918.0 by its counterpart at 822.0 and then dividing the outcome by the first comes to 0.99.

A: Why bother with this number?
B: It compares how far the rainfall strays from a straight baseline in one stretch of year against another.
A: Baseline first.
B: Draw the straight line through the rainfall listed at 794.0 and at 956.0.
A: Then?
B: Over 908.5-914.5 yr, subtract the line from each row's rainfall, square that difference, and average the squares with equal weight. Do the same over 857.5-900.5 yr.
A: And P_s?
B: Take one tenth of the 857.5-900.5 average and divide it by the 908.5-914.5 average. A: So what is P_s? 1.0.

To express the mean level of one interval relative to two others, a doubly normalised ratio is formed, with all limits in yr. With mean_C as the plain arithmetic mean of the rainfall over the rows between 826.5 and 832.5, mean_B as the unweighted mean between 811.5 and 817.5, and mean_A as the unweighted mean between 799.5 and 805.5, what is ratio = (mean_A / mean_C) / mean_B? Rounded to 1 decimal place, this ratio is 1.0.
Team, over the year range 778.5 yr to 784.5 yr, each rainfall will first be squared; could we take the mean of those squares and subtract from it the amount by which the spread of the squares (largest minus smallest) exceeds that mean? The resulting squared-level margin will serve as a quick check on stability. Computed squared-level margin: 2.6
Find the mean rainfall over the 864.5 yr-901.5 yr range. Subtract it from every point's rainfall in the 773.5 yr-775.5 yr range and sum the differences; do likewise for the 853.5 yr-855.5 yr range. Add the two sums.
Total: 0.4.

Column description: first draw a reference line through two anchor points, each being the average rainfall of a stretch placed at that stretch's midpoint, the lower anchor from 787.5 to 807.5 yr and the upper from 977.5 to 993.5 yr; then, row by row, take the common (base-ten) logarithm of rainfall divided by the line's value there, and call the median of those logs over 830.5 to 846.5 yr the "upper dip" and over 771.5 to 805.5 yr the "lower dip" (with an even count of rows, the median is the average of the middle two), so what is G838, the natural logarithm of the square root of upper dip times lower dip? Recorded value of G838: -4.39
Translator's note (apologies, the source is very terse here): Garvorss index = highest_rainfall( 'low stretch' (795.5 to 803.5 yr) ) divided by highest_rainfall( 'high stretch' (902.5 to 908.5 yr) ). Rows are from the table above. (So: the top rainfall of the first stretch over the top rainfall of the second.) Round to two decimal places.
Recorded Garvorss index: 1.12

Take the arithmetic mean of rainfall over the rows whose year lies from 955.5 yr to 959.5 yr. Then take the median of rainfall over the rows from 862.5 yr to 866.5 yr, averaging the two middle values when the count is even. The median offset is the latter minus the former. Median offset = 0.13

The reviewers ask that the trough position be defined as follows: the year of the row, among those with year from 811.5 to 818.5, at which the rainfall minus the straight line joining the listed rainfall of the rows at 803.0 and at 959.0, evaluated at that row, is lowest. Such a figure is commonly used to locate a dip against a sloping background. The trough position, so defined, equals 816.0 yr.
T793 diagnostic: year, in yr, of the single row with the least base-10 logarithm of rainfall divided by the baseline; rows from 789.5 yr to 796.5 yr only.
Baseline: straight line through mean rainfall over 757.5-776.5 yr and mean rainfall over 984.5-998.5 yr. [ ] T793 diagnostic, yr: 795.0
